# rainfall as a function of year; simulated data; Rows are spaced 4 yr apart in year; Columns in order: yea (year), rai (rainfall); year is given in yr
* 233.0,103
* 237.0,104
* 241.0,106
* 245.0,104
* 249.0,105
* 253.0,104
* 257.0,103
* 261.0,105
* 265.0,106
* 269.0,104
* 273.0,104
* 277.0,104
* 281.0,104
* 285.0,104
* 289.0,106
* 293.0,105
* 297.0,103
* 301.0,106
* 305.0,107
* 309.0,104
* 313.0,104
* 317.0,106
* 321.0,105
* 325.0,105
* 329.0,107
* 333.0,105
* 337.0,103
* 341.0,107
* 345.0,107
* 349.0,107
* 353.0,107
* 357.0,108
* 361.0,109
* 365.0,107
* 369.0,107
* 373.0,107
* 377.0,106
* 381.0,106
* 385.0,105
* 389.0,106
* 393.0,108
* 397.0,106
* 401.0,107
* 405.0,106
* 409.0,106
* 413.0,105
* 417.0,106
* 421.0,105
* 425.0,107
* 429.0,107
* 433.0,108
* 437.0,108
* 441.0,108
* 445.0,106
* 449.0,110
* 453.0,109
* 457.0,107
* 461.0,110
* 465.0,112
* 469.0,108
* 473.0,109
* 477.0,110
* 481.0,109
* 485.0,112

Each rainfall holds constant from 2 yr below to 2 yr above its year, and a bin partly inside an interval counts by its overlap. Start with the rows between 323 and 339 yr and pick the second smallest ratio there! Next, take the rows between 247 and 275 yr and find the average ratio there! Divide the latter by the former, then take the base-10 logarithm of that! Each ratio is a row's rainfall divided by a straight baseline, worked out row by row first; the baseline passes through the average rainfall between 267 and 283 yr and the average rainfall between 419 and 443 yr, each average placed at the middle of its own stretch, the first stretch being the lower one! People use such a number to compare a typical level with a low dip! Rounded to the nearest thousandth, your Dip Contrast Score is 0.004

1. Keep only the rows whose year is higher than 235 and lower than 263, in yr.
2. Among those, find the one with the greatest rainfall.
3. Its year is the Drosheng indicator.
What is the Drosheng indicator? 241.0 yr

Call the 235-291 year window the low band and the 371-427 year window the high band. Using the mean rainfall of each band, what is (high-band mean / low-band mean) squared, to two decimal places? 1.03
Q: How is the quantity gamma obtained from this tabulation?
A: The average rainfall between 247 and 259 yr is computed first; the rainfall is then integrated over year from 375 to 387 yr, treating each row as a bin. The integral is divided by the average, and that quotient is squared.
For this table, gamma 149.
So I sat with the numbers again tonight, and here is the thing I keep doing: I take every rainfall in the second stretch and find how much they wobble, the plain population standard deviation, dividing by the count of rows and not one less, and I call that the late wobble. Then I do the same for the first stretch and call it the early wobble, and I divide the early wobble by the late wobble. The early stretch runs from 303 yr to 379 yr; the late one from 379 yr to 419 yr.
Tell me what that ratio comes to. 1.77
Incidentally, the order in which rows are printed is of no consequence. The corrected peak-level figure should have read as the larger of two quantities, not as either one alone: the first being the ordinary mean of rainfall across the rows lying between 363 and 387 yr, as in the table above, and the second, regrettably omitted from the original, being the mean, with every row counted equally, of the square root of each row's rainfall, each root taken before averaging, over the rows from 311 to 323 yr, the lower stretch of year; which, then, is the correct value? 106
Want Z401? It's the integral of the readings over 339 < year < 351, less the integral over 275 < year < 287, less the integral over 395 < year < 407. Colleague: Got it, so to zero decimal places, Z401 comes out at -1240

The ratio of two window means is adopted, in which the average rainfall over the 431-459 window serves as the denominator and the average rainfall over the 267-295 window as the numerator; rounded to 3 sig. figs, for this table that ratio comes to 0.967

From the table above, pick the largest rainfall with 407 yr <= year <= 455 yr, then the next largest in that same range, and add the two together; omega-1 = 219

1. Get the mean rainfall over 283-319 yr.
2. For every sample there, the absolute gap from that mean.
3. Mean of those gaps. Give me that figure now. 1.1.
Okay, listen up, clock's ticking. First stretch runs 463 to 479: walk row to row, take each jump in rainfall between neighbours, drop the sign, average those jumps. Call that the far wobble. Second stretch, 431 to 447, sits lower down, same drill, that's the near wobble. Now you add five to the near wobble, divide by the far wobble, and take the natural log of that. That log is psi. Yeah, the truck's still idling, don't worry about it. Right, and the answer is 1.0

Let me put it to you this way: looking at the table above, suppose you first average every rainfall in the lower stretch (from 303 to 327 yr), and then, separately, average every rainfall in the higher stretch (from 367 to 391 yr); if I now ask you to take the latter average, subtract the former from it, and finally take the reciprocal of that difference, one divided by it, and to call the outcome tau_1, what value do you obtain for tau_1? 1.00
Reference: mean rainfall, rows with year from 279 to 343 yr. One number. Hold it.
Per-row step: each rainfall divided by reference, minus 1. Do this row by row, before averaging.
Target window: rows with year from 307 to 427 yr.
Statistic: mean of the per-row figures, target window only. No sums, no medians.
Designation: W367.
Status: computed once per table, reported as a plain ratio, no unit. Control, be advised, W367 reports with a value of 0.010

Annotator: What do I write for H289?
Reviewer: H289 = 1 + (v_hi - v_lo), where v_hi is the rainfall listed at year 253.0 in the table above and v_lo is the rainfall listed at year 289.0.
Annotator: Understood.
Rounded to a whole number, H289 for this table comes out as -1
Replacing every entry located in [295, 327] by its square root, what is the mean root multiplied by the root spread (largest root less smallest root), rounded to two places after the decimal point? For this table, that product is 2.00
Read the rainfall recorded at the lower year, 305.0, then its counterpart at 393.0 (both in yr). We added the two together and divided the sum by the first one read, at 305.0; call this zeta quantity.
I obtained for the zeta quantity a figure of 2.01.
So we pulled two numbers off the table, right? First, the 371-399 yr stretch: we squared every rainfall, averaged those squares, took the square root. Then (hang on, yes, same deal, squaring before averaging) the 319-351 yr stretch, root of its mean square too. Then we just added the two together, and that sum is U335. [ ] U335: 212.0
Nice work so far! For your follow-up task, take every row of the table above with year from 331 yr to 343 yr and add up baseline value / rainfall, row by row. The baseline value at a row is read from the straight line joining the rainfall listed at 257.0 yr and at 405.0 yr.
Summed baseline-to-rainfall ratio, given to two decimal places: 2.99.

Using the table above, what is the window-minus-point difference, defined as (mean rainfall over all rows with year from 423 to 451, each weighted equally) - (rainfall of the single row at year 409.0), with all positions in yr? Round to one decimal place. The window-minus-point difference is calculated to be 1.7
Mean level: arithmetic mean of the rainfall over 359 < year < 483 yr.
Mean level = 107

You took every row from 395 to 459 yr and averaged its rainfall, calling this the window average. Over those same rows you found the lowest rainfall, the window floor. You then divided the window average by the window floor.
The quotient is 1.02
